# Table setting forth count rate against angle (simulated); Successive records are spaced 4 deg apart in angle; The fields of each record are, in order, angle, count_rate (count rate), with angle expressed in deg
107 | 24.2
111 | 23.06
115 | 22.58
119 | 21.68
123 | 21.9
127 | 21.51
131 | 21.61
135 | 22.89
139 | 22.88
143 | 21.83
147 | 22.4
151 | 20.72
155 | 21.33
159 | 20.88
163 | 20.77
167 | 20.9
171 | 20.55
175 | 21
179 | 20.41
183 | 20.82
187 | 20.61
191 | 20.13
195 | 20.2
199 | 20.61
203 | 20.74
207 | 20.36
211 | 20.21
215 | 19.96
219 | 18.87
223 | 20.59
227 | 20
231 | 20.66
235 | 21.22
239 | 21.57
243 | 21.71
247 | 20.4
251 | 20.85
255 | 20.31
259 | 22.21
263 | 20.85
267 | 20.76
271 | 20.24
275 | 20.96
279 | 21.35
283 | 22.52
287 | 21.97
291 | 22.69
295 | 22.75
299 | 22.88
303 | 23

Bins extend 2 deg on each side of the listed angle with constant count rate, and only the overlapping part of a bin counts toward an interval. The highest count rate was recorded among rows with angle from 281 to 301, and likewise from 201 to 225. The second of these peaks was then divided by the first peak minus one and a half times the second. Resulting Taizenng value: -2.52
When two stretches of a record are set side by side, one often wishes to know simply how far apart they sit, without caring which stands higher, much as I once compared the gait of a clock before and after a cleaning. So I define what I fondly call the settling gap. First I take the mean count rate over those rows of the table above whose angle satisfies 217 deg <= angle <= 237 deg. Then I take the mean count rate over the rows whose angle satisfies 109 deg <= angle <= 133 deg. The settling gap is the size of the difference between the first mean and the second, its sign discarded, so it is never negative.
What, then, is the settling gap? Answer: 1.8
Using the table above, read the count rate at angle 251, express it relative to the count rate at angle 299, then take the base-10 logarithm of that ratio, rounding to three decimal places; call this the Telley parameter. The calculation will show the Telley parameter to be -0.040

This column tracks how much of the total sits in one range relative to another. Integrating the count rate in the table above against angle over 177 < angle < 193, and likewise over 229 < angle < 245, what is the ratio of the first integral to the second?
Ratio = 0.96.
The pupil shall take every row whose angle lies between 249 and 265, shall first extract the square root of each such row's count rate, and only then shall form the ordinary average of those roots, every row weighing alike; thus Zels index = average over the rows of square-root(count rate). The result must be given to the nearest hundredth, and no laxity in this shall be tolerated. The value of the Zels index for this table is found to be 4.59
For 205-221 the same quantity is 4.45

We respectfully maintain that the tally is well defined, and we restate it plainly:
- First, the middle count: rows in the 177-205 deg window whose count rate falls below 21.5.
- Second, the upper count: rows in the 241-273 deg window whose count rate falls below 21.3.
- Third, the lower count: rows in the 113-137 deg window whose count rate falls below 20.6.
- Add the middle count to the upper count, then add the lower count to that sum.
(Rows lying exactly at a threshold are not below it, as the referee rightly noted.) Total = 13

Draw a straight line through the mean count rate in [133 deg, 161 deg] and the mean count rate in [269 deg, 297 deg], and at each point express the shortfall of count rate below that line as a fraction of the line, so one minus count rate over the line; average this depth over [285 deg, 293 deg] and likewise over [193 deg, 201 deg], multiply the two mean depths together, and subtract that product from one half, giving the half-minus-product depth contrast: 0.502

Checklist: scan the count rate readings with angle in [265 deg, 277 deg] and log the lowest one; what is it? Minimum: 20.24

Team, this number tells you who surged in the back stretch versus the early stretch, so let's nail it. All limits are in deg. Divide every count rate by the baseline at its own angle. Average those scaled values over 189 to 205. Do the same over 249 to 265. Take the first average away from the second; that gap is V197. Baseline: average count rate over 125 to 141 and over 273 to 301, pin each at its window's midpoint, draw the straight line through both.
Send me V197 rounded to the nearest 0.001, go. 0.030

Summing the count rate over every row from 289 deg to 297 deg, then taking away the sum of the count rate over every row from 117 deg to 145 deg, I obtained -109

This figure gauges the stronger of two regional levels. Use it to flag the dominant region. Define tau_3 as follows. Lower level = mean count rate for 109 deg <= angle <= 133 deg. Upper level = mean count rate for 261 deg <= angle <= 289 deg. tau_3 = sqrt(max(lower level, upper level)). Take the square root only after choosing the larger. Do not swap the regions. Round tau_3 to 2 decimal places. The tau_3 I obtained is 4.70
